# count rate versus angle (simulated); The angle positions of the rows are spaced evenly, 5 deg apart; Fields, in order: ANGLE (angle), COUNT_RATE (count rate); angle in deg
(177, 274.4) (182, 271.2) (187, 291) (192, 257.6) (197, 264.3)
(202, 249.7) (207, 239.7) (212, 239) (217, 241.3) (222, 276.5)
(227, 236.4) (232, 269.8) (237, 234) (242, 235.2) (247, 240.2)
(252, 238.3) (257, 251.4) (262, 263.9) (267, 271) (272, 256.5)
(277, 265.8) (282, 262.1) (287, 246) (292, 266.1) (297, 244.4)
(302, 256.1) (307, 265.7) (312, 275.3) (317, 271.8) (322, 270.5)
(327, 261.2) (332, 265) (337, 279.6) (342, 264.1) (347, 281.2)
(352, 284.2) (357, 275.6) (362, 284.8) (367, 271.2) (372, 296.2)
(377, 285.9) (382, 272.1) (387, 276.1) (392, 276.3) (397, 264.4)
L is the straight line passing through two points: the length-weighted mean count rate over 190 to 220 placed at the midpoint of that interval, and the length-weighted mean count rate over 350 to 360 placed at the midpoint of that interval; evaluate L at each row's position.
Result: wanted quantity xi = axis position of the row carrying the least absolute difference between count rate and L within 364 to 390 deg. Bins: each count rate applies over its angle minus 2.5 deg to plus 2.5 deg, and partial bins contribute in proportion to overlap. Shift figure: 377 deg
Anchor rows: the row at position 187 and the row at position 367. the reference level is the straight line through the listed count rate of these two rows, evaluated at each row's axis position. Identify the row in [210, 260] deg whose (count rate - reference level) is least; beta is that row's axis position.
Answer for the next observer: 237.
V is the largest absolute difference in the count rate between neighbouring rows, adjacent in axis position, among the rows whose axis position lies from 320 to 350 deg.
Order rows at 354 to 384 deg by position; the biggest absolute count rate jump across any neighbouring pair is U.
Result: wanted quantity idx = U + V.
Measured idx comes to 42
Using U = 25.0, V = 17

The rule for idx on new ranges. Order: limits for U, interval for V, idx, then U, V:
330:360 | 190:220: 32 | 17.1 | 15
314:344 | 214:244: 56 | 15.5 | 40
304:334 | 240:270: 23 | 9.6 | 13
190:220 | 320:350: 32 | 14.6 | 17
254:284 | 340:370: 32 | 14.5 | 17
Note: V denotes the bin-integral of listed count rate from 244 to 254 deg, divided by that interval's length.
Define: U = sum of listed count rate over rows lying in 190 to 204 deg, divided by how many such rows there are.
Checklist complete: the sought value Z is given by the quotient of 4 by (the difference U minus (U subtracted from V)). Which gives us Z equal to 0.0145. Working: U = 257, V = 239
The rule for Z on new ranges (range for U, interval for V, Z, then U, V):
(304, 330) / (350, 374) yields 0.0156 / 269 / 282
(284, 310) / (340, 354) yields 0.0170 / 256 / 277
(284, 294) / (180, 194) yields 0.0168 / 256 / 274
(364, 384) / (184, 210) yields 0.0132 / 281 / 260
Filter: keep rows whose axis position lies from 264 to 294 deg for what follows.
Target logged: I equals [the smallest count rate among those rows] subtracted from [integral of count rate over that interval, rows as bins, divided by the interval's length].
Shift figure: 15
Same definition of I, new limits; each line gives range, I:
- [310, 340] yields 9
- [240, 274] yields 16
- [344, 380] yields 11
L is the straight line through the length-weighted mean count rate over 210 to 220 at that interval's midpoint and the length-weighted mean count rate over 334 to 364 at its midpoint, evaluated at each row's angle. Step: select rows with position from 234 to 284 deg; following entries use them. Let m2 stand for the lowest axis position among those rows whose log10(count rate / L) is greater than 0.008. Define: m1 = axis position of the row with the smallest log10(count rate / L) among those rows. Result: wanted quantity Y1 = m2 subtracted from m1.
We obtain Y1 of -20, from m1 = 242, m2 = 262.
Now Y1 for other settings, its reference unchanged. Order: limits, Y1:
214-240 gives 15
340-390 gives 30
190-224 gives 20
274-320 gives 20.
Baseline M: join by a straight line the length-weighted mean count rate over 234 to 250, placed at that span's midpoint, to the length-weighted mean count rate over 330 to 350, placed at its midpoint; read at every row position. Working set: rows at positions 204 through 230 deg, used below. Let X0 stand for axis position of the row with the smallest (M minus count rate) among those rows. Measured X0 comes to 222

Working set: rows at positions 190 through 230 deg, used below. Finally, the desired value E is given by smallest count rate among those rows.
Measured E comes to 236.4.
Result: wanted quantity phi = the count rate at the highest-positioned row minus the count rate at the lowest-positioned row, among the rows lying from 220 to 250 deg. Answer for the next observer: -36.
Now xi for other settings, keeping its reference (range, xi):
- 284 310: 292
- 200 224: 202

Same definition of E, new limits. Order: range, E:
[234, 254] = 234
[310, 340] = 261.2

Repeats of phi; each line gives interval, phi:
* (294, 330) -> 17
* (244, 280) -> 26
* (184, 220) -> -50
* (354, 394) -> 1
